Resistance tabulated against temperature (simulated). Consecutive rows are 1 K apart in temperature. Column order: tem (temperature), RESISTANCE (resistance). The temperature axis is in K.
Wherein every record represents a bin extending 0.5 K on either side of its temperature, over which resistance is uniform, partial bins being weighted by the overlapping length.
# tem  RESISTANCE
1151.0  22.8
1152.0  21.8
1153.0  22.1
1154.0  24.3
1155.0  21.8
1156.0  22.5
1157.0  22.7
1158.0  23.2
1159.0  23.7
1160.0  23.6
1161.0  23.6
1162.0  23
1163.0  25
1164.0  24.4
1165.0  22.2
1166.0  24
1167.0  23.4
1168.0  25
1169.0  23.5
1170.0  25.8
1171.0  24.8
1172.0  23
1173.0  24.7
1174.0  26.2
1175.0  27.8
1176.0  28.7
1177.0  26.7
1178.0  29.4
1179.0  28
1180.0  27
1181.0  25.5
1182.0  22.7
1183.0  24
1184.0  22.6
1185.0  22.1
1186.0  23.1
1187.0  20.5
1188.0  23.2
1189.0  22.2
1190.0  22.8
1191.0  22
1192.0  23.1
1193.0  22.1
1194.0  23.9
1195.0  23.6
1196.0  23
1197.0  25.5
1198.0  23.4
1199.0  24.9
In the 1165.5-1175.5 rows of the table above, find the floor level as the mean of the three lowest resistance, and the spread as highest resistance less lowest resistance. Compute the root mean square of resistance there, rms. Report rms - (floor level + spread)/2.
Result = 10.81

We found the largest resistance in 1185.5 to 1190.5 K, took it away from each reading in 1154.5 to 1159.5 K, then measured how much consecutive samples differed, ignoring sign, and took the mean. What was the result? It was 0.5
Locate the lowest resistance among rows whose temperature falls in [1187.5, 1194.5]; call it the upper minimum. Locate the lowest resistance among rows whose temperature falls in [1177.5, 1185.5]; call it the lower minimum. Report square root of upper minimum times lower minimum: 22.0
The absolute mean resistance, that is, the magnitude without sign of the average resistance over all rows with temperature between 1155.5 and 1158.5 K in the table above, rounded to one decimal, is 22.8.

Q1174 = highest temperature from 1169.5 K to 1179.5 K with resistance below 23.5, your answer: 1172.0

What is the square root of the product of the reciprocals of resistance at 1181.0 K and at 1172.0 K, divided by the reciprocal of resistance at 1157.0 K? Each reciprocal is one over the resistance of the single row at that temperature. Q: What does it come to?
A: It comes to 0.94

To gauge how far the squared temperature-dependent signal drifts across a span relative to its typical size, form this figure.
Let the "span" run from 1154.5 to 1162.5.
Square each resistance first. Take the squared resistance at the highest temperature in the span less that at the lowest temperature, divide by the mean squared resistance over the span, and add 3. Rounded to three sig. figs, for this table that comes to 3.10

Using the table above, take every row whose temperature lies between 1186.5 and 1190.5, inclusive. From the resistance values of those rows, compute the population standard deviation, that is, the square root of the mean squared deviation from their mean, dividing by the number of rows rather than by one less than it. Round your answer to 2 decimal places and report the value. 1.03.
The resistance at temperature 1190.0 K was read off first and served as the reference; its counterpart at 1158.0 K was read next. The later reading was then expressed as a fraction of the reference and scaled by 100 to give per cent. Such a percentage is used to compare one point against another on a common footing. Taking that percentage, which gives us 102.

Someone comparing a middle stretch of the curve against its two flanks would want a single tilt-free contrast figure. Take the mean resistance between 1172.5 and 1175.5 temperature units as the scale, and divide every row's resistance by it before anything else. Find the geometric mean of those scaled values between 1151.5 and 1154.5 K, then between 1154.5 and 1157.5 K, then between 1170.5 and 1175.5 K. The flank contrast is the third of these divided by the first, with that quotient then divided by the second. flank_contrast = 1.306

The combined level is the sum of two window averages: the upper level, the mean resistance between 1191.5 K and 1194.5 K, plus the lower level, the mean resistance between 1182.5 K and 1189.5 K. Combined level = 45.6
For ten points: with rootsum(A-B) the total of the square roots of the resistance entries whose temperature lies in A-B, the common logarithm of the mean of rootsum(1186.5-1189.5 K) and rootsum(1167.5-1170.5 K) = 1.16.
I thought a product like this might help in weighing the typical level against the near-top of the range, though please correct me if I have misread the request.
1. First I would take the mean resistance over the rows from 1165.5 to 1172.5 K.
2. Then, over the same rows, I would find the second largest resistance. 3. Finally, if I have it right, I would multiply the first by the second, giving 605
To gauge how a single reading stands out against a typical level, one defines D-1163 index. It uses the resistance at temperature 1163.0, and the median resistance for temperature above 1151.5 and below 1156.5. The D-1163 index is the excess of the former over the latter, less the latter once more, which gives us -19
